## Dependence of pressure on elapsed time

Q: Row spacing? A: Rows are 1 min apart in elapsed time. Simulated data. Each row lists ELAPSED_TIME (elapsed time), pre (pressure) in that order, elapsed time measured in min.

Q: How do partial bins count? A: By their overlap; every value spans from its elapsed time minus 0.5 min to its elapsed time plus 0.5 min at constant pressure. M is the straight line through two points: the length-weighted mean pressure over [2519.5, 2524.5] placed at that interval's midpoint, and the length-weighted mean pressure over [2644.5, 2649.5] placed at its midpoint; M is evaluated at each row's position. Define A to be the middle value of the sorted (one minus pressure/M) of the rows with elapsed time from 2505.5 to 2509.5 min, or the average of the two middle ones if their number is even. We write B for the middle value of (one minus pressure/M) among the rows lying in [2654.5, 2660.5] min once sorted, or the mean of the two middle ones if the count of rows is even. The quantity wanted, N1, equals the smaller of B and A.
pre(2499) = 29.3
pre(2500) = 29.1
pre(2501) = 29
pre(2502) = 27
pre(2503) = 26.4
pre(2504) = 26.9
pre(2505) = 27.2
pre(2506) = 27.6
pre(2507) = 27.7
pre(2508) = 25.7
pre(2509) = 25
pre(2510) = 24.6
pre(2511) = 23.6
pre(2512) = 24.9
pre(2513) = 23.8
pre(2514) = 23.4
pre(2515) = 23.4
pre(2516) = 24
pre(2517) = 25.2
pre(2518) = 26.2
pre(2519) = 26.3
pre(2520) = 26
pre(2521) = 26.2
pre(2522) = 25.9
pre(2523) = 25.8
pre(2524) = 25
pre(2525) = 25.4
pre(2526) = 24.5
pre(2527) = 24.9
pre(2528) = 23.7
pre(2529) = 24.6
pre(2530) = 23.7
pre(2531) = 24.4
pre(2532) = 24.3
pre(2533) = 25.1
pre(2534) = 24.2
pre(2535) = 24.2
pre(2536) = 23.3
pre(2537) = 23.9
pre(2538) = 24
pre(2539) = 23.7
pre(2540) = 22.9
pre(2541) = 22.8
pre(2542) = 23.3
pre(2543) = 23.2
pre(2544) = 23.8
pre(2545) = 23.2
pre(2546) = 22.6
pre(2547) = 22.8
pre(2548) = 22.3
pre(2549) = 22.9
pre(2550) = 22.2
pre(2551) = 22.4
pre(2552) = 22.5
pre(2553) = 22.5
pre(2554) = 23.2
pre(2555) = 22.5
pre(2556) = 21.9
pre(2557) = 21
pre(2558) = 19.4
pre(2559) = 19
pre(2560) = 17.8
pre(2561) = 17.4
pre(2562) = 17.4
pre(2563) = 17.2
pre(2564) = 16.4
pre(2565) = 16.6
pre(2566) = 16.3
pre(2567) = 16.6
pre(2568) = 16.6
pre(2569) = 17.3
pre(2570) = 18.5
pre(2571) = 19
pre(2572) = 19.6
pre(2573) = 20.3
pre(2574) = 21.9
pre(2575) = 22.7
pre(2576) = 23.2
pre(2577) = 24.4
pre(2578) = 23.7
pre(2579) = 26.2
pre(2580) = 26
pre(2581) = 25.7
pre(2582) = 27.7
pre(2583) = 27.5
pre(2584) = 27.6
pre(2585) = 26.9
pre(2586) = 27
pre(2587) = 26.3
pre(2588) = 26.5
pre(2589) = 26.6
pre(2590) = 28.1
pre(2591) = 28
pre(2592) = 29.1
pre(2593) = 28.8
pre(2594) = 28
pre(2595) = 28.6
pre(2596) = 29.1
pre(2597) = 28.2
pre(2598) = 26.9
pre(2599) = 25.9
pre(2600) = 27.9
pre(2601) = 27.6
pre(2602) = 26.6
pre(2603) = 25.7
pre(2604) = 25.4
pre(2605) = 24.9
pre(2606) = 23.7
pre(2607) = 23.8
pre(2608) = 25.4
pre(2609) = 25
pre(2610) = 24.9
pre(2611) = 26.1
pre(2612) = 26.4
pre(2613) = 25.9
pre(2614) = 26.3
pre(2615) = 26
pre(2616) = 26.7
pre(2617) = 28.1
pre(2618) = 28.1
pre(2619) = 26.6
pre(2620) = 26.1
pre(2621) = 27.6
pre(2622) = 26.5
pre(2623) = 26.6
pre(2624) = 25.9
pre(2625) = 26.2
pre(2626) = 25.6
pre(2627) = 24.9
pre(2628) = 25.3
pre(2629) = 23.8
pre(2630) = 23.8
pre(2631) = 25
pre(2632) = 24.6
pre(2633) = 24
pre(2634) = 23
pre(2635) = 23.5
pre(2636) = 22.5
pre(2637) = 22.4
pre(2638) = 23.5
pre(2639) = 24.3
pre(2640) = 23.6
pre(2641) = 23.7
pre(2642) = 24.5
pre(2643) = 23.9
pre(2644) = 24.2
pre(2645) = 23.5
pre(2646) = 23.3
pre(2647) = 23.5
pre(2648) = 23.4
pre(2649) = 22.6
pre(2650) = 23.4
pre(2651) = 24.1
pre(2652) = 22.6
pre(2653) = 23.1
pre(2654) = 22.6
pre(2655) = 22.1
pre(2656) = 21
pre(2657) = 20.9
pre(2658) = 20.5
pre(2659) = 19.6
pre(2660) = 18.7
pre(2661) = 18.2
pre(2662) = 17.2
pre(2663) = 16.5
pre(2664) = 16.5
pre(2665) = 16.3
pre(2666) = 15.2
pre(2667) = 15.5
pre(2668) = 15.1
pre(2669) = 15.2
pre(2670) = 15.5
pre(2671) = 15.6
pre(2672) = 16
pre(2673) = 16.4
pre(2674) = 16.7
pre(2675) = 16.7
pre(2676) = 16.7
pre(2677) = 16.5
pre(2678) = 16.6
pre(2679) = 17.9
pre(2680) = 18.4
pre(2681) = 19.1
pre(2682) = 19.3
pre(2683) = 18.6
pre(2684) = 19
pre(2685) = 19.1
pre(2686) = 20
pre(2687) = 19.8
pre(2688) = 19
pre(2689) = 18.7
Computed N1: -0.022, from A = -0.022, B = 0.102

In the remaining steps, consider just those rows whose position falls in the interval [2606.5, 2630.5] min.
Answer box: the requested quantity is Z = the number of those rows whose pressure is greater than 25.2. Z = 18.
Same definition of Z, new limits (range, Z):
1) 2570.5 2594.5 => 16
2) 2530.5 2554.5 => 0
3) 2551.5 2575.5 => 0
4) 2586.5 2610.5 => 19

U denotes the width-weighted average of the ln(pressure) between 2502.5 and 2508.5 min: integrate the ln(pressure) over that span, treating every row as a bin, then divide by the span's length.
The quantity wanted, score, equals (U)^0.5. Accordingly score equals 1.81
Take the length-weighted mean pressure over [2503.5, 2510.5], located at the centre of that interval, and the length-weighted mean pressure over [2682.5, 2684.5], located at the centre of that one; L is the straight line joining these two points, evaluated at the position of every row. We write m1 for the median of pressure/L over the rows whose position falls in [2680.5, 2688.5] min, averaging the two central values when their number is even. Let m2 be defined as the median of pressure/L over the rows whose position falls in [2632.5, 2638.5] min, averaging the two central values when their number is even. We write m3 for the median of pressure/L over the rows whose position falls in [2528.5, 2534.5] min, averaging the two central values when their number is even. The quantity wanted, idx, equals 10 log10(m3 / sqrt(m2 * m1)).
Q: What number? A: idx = -0.4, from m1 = 1.02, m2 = 1.11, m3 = 0.96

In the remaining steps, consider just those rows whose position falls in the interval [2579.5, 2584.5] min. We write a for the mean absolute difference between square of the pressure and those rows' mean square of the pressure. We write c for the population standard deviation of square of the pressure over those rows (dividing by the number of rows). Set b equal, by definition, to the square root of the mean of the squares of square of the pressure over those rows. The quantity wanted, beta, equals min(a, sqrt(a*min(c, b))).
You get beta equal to 45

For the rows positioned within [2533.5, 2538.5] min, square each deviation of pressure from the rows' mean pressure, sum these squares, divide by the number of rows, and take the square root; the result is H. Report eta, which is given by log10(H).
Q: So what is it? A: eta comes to -0.48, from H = 0.33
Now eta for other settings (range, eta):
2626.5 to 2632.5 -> -0.24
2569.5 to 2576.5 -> 0.24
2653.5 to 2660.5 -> 0.10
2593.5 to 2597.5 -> -0.38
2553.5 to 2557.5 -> -0.09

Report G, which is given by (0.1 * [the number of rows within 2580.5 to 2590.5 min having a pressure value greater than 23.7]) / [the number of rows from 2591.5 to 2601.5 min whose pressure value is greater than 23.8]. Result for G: 0.100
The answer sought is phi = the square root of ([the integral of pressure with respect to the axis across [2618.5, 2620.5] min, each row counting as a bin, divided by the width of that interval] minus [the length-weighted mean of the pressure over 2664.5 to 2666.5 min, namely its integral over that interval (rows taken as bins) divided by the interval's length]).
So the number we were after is 3.3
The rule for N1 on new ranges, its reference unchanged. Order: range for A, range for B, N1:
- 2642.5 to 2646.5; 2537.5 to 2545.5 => -0.016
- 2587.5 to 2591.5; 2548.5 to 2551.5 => -0.118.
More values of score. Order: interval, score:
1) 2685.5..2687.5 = 1.73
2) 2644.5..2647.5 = 1.78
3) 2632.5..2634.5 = 1.78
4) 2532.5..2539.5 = 1.78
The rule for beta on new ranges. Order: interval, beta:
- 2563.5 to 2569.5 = 8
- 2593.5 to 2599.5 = 51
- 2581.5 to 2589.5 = 24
